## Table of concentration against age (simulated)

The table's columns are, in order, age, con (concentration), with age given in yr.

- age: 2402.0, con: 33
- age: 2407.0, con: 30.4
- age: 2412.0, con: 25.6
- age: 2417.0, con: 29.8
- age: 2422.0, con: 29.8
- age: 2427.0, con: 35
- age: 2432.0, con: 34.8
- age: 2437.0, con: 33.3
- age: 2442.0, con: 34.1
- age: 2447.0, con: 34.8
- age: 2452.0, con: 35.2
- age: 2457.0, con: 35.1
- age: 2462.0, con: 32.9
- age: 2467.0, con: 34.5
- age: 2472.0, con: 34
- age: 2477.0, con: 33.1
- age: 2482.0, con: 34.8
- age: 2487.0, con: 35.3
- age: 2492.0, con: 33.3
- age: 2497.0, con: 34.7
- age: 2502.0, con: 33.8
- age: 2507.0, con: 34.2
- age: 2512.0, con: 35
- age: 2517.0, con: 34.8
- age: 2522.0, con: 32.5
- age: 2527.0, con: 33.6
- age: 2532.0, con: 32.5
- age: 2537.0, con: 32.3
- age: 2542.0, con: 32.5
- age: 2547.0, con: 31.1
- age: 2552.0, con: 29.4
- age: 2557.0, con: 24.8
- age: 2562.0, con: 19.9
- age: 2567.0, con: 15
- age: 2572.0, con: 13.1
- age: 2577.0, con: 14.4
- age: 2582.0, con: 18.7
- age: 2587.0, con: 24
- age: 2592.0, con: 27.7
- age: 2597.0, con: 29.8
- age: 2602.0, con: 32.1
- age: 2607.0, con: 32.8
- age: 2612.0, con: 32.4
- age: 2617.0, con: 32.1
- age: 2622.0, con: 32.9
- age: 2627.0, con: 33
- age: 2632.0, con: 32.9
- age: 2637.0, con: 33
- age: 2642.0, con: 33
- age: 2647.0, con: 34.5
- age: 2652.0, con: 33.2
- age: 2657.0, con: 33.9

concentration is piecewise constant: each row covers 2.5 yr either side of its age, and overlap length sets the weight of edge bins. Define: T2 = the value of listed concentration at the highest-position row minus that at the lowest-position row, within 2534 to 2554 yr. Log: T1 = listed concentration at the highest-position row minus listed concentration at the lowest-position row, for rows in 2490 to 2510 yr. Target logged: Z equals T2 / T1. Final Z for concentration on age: -3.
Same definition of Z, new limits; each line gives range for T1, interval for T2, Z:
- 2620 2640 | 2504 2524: -17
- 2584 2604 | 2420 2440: 0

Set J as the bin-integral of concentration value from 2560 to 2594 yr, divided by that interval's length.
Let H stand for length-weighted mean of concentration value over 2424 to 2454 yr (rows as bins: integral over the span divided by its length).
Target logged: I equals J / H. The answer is 0.55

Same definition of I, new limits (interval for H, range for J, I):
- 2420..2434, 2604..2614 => 0.98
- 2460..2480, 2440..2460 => 1.03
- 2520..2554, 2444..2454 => 1.09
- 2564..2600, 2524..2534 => 1.61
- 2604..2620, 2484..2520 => 1.06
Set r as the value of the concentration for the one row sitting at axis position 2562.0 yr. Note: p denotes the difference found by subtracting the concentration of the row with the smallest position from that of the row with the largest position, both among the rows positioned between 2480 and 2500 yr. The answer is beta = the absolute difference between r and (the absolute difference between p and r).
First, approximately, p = -0.1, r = 19.9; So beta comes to 0.1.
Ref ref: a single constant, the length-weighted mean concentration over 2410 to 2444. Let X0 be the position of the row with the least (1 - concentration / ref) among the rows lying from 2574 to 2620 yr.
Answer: 2607.0 yr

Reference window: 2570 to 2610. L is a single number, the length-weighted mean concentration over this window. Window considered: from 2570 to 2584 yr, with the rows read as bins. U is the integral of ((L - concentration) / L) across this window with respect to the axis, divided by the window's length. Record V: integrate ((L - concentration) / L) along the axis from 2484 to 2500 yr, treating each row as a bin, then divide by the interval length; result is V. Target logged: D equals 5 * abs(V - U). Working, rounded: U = 0.37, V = -0.416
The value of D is 3.92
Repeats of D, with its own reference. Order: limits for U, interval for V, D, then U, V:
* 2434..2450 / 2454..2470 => 0.01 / -0.40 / -0.406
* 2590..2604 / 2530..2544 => 0.53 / -0.23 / -0.334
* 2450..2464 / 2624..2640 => 0.30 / -0.42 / -0.356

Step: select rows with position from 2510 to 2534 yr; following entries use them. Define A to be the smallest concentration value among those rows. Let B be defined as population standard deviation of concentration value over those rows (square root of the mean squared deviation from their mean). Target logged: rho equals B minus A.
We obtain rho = -31.4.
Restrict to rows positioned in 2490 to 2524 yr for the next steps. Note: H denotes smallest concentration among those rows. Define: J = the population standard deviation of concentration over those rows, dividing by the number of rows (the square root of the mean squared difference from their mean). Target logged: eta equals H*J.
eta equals 27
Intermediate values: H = 32.5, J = 0.8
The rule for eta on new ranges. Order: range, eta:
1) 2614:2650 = 21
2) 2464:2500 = 25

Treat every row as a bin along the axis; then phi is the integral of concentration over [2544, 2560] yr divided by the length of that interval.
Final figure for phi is 28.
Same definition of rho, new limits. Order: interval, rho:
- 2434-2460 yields -32.6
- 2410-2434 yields -22.1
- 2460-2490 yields -32.0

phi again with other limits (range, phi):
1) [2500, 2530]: 34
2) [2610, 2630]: 33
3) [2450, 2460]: 35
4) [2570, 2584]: 15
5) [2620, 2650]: 33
